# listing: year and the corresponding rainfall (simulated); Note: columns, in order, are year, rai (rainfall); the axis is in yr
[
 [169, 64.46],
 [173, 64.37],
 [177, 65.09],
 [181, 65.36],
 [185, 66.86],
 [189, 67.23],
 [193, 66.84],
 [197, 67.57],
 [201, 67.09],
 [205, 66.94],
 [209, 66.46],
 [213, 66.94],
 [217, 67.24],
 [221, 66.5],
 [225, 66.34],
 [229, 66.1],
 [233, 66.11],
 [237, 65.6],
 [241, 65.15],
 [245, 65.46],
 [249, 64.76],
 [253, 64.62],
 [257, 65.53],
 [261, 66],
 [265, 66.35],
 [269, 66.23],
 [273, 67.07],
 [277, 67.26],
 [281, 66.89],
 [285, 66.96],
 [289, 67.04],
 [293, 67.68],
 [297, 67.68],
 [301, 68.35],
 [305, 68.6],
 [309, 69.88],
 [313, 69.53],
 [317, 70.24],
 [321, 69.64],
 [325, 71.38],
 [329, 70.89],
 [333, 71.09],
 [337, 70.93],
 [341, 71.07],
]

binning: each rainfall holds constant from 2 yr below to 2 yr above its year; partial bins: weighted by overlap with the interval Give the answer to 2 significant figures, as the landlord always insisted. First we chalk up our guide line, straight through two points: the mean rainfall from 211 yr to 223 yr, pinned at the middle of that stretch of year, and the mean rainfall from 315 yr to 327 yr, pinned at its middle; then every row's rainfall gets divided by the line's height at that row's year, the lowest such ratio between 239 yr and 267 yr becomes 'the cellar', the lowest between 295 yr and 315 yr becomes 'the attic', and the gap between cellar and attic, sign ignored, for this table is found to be 0.024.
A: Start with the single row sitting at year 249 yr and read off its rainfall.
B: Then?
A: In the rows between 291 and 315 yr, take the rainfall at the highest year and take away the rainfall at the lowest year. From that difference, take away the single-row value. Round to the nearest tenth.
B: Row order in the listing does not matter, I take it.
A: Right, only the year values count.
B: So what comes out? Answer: -62.9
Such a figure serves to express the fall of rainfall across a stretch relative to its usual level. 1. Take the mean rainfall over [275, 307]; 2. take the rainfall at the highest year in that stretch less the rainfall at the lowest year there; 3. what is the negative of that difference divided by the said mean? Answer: -0.020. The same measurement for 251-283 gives -0.034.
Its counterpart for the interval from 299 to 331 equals -0.036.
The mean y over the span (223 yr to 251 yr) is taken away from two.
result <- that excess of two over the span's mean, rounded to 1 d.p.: -63.6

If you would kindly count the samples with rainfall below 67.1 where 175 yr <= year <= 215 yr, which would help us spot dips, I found 8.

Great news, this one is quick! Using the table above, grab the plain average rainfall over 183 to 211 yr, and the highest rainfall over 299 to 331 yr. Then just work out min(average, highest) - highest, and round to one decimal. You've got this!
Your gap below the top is -4.4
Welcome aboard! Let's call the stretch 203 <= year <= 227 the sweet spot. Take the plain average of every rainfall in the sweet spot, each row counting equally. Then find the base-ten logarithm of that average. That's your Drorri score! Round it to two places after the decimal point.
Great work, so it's 1.82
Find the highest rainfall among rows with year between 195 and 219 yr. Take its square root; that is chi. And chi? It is 8.22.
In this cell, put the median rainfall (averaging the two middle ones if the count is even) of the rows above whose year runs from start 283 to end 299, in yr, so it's 67.4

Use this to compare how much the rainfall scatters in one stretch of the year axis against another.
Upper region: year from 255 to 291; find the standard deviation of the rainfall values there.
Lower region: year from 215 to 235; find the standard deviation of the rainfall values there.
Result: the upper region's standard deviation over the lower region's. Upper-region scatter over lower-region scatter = 1.3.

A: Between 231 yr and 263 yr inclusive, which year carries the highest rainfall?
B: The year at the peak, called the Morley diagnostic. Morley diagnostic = 233 yr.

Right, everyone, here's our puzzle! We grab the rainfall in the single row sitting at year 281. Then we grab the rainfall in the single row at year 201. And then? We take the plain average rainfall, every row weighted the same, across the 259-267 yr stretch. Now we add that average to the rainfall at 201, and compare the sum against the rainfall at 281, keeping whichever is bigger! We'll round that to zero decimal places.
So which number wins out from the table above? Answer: 133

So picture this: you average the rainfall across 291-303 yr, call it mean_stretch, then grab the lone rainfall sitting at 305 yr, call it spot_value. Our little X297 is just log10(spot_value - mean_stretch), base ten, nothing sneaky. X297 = -0.2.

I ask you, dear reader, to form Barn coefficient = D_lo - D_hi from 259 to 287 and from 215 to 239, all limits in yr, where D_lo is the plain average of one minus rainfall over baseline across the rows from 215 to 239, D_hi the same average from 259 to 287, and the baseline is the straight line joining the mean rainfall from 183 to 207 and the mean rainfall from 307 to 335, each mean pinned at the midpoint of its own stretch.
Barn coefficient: -0.012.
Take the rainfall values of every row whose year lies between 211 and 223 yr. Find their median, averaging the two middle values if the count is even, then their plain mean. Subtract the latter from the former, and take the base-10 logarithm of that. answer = -1.33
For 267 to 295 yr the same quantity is -1.67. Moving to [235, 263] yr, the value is -0.80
